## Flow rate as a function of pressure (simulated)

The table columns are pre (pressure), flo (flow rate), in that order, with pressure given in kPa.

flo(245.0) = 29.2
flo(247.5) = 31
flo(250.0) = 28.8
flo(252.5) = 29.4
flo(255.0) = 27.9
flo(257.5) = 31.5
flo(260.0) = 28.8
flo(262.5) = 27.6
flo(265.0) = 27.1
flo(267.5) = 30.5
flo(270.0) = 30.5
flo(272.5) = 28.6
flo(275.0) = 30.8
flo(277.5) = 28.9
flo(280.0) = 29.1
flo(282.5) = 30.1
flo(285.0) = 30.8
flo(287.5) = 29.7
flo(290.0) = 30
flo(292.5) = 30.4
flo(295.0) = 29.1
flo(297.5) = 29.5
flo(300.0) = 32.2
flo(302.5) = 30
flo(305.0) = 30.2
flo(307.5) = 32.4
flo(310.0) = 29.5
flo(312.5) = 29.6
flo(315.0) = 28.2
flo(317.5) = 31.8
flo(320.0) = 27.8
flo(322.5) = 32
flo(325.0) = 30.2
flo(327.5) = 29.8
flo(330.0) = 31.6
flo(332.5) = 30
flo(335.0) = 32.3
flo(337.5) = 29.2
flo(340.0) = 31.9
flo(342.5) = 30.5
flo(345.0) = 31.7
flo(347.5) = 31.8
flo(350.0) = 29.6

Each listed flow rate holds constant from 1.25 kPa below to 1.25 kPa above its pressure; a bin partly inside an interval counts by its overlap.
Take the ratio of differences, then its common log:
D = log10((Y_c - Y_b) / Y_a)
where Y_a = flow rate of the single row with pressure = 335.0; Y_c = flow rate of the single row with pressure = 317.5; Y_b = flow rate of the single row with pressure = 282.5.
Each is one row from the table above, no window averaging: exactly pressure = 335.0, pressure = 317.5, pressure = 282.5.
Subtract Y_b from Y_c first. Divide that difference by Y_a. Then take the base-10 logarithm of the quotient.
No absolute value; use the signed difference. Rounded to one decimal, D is -1.3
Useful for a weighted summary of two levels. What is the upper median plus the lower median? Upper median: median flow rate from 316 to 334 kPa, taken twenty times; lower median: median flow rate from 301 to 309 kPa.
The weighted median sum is 634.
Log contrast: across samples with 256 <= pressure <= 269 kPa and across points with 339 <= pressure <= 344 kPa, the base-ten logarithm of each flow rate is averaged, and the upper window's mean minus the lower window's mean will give 0.031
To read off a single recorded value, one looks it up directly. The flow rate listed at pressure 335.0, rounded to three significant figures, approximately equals 32.3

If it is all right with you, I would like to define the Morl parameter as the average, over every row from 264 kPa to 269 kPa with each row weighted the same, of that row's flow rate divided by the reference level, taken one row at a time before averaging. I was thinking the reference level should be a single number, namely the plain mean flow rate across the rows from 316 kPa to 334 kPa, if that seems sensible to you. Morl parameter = 0.95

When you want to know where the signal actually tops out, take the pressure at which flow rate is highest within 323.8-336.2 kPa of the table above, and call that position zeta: 335.0 kPa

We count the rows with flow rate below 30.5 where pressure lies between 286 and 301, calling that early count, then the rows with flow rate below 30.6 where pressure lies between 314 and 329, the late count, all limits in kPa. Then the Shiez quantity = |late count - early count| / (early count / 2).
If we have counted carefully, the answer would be 0.4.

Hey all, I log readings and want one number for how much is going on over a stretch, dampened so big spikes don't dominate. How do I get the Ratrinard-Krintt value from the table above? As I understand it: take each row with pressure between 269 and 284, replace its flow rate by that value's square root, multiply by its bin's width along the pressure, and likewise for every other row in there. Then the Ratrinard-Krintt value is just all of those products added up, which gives 81.7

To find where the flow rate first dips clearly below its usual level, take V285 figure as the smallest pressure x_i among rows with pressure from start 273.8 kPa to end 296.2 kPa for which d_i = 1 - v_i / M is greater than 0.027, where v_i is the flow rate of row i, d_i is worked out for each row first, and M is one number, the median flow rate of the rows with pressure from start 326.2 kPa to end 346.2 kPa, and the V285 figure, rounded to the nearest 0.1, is 277.5 kPa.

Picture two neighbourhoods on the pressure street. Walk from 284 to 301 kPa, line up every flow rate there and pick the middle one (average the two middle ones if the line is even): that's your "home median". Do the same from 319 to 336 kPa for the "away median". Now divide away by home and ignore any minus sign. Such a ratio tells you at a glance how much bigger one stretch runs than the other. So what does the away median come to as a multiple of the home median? 1.01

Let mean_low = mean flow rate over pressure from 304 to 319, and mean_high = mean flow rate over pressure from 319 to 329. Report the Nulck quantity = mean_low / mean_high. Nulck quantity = 1.01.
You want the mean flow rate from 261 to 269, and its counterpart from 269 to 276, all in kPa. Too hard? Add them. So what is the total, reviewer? 58.4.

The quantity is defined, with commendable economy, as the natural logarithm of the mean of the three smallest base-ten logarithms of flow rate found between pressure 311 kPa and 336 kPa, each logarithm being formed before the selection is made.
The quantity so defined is 0.3751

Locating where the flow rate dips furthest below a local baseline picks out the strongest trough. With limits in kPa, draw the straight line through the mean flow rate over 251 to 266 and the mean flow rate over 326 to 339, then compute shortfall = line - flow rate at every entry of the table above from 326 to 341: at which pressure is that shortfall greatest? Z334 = 337.5 kPa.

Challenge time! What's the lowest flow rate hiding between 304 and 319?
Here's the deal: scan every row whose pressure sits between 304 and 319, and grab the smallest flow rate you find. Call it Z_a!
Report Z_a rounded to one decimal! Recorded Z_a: 28.2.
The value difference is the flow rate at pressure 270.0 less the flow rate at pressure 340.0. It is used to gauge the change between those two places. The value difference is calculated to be -1.4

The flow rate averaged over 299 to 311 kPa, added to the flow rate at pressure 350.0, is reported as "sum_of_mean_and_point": 60.5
